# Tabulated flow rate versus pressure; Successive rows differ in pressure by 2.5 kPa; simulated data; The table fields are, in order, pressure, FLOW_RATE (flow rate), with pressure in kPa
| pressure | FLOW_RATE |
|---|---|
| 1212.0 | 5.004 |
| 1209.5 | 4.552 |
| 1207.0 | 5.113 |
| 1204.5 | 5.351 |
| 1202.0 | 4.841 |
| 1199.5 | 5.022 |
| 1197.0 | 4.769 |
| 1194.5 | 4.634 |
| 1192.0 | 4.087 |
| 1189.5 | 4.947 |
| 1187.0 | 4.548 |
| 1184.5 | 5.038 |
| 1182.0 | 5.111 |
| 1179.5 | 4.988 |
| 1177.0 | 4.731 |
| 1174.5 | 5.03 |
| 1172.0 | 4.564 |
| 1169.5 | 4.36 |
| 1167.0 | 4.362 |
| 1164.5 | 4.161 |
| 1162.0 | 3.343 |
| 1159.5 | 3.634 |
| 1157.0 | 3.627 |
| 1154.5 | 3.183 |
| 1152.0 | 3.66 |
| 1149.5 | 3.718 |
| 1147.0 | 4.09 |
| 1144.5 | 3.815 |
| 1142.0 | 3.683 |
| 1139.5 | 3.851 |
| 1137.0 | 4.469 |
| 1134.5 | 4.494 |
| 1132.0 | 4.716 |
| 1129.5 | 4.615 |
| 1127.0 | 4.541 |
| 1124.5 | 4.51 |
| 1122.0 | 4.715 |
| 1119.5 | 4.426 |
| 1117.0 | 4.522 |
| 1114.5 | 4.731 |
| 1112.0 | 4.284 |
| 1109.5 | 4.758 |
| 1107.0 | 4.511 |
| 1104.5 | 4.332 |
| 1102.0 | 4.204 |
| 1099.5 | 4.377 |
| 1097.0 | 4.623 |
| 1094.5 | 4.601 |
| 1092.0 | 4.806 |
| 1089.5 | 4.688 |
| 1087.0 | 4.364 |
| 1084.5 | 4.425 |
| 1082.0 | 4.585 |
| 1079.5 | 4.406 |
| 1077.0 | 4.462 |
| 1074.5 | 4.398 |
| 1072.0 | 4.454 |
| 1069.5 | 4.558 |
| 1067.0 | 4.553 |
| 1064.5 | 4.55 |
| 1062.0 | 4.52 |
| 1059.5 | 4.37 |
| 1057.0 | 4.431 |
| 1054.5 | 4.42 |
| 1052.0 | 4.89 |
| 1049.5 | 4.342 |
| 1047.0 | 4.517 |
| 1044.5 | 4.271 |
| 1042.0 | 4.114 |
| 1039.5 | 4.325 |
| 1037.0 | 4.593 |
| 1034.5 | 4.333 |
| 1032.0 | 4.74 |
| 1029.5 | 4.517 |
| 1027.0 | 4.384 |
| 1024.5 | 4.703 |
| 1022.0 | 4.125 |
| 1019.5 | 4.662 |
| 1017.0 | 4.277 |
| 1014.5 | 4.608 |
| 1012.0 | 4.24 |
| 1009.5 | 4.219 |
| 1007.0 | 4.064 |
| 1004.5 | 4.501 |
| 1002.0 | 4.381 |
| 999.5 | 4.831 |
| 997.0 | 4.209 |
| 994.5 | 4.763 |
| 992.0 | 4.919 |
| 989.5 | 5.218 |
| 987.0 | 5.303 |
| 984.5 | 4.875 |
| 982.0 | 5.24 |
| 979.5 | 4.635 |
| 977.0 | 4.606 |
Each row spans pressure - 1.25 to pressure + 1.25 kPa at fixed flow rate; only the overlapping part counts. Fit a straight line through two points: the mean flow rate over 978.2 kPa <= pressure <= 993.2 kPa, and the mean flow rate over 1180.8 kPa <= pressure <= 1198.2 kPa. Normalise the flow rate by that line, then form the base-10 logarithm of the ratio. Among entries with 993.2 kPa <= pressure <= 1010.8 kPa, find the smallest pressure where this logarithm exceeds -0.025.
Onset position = 994.5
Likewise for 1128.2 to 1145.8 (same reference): 1129.5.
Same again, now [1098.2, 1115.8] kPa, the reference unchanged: 1109.5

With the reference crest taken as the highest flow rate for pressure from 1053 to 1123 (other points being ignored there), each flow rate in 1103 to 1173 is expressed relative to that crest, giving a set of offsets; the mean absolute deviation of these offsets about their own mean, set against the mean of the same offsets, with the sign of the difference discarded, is 1.0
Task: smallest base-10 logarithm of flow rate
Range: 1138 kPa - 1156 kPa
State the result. 0.50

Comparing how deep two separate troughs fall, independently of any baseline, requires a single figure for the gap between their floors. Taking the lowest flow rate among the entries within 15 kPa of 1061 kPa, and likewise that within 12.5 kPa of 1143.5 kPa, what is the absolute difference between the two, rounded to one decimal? 1.2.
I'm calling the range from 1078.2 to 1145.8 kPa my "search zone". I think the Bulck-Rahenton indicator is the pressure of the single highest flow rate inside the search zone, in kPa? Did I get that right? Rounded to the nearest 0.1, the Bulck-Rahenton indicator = 1092.0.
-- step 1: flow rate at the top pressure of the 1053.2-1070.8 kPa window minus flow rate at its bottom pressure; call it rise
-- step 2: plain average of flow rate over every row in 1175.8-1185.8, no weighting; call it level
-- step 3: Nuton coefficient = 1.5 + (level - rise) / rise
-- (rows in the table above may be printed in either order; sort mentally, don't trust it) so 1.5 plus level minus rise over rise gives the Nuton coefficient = 36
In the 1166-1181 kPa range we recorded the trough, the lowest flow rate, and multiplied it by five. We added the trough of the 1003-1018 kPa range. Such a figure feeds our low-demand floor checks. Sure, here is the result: 25.9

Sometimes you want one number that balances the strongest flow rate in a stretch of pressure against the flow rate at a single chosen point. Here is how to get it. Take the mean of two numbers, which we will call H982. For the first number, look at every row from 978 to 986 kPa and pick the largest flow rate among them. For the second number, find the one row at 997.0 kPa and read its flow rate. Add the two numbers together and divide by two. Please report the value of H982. 4.72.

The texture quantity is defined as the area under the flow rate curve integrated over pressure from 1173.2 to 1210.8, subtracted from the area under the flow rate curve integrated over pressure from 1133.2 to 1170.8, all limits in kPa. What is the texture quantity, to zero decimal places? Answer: -36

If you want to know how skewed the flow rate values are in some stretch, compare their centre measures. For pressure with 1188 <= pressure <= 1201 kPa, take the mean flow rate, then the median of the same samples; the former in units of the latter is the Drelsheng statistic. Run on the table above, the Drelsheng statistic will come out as 0.984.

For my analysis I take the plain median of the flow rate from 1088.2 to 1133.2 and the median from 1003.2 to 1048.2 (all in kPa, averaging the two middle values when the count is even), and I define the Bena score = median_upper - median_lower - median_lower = -4.15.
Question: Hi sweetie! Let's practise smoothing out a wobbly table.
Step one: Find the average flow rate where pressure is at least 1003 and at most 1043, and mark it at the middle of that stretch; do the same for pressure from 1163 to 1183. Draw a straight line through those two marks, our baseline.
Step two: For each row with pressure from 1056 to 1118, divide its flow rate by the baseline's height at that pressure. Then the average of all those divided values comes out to 1.00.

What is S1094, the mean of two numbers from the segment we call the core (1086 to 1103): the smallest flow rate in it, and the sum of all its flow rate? 17.9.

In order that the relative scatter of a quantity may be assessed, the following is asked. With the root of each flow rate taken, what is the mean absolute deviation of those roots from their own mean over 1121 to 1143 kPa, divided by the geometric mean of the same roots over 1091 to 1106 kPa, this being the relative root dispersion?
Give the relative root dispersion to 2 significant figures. 0.033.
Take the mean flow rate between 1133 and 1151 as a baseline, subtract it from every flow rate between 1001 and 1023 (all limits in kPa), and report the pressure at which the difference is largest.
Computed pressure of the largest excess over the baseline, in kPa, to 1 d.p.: 1019.5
